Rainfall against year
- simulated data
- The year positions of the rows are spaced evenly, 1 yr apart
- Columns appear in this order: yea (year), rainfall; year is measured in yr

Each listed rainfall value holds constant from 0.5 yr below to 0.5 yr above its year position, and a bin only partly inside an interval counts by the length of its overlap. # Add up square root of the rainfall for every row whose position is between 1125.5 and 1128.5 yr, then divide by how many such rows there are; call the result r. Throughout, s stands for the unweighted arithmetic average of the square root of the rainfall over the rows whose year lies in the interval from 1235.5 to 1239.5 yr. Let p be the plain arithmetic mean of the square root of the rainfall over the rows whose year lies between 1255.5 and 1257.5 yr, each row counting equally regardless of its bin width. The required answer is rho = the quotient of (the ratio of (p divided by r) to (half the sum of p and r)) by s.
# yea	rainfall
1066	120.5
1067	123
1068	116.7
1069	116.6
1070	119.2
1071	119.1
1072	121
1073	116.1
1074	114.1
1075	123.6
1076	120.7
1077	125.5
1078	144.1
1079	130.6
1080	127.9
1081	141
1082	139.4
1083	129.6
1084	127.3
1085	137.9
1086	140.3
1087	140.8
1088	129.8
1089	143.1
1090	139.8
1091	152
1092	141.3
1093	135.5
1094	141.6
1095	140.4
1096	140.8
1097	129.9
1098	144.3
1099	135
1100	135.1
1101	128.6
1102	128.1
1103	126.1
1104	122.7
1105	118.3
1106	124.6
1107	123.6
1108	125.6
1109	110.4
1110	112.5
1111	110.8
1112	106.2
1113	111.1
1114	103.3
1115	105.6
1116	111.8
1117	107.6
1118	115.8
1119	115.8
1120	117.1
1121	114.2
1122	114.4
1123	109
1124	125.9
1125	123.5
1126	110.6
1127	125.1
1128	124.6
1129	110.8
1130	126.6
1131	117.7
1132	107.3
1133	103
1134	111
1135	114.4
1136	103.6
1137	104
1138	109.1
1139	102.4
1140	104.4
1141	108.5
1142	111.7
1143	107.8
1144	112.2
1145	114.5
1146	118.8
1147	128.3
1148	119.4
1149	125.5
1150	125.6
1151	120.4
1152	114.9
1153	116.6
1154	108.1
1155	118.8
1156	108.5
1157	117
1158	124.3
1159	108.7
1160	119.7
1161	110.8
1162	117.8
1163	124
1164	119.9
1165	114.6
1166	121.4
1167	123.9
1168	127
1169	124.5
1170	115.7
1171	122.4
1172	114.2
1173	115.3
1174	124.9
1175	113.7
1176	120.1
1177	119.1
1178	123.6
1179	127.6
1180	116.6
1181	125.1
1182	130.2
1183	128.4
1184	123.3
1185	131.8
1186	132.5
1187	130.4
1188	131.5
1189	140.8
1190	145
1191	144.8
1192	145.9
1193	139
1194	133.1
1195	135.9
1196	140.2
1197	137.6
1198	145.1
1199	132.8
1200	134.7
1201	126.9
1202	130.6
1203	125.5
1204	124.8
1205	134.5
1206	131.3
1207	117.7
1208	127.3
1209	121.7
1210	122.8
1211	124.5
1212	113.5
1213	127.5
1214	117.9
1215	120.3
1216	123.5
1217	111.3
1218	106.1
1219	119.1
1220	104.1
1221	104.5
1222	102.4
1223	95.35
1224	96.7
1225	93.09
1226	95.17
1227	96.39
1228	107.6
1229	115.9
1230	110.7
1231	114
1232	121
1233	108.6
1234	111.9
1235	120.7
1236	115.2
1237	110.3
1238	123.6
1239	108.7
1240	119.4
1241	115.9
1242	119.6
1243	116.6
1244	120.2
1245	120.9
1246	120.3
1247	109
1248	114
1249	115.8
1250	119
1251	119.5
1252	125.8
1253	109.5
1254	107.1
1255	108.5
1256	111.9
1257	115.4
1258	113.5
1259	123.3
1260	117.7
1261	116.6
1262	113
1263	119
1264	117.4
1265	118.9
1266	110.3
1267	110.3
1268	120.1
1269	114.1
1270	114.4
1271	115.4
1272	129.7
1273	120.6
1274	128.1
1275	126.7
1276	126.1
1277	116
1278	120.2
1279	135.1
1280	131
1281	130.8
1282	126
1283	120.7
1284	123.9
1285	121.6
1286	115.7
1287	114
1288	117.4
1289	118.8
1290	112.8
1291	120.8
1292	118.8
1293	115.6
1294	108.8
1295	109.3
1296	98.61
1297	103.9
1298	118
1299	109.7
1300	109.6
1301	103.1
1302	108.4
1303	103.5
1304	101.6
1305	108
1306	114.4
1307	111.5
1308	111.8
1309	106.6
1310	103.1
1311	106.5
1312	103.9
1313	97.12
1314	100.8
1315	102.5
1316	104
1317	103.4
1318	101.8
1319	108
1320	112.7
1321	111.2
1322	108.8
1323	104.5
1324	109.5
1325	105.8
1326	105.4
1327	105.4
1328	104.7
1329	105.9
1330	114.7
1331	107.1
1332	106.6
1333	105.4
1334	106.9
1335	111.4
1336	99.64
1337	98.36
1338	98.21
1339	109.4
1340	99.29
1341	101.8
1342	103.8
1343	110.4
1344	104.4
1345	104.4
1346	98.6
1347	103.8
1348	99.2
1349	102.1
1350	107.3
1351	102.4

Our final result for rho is 0.0084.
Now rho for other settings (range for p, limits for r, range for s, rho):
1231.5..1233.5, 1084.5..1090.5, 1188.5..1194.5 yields 0.0068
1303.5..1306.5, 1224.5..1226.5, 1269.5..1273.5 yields 0.0097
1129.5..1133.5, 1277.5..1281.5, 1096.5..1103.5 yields 0.0074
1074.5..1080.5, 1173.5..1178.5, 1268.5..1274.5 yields 0.0085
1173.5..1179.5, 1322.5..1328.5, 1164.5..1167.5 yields 0.0092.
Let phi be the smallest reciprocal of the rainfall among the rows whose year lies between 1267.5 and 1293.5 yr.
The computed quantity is 0.0074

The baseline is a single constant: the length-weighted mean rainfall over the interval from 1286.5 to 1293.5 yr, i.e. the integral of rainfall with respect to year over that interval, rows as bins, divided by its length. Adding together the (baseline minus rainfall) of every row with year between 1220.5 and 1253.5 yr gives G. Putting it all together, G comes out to 160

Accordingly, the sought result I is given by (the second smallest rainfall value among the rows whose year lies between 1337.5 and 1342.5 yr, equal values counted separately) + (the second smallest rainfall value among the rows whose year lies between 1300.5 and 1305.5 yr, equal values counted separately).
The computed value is 202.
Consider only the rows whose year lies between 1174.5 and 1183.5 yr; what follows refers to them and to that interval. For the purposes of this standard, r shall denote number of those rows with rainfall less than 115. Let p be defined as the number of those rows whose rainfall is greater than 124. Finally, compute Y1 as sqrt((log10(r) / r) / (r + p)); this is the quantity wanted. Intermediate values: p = 4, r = 1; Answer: 0.000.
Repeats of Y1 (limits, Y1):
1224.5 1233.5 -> 0.131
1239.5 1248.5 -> 0.274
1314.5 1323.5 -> 0.109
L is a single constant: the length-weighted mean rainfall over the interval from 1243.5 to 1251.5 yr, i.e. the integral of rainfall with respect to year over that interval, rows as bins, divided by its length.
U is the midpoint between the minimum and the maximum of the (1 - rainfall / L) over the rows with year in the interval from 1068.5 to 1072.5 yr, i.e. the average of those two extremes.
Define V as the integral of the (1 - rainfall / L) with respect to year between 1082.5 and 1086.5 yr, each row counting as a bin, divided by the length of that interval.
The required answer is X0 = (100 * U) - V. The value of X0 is -1.1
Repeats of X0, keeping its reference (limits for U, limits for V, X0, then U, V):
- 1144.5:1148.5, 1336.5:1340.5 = -3.6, -0.03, 0.14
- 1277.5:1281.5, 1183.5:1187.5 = -8.7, -0.09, -0.10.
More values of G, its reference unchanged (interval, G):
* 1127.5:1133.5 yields 11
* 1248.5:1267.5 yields 28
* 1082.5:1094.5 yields -256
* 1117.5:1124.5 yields 6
